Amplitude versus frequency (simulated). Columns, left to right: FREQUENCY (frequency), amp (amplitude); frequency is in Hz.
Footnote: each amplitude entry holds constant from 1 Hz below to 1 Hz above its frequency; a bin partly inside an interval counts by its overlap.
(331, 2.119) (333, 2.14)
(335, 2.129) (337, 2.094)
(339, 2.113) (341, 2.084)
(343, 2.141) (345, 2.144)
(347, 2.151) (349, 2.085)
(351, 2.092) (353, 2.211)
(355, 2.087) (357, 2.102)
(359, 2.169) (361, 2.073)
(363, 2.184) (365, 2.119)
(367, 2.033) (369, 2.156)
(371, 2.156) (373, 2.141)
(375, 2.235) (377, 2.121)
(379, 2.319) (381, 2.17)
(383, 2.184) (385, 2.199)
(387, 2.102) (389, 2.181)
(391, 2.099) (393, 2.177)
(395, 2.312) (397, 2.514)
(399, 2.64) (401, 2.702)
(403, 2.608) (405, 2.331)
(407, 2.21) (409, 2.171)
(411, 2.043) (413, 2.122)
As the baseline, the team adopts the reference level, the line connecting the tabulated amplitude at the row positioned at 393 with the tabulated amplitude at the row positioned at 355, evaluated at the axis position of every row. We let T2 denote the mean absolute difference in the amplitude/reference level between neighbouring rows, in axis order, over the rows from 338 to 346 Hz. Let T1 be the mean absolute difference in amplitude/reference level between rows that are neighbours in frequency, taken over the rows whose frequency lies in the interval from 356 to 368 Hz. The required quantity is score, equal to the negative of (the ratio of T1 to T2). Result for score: -2.9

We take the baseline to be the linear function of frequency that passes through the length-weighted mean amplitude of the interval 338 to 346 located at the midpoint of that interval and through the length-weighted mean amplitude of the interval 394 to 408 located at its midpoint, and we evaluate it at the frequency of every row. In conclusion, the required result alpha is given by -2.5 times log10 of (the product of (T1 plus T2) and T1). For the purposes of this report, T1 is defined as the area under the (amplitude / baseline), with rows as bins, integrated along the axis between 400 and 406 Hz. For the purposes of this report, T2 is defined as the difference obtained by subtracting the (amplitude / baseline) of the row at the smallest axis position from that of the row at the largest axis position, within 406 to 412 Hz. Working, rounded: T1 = 6.15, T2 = -0.07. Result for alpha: -3.93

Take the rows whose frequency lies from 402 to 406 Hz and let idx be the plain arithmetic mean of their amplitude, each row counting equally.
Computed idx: 2.47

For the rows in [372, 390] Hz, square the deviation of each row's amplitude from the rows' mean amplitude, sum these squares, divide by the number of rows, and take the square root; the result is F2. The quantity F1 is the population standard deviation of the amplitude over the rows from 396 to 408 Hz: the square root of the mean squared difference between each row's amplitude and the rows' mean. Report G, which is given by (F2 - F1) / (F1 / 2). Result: -1.3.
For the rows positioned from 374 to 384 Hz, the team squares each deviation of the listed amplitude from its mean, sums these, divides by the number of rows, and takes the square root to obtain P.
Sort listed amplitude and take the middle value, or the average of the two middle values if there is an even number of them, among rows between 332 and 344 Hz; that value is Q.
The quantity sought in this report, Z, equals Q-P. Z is 2.05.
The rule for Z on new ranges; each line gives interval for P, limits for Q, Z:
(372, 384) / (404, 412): 2.12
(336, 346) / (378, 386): 2.17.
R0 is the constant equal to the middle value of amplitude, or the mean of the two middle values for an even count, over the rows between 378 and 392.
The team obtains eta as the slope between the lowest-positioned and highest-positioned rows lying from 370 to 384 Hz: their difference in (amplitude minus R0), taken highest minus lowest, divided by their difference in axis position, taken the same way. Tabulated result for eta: 0.00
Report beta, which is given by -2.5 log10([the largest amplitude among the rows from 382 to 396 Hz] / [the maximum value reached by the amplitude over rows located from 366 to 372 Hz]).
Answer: -0.08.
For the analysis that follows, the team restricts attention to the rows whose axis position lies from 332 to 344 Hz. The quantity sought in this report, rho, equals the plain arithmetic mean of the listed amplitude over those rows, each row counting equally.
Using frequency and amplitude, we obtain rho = 2.12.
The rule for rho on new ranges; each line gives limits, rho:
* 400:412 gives 2.34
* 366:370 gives 2.09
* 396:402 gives 2.62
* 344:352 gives 2.12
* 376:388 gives 2.18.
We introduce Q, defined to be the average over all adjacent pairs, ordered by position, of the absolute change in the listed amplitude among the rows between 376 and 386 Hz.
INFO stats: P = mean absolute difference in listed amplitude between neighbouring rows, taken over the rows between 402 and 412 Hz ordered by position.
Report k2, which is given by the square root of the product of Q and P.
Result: 0.12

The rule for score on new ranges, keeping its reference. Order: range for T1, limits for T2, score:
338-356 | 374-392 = -0.6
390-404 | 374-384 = -0.9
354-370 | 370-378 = -1.1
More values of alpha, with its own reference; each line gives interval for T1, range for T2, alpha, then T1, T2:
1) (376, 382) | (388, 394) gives -3.76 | 5.64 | -0.01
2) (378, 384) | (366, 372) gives -3.78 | 5.67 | 0.04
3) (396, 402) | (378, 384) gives -4.01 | 6.38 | -0.07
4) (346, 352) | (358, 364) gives -3.84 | 5.85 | 0.00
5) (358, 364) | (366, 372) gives -3.81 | 5.75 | 0.04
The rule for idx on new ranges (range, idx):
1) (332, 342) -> 2.11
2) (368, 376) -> 2.17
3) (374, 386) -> 2.20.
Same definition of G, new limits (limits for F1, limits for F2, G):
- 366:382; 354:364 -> -0.8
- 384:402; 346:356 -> -1.6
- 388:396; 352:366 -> -0.7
